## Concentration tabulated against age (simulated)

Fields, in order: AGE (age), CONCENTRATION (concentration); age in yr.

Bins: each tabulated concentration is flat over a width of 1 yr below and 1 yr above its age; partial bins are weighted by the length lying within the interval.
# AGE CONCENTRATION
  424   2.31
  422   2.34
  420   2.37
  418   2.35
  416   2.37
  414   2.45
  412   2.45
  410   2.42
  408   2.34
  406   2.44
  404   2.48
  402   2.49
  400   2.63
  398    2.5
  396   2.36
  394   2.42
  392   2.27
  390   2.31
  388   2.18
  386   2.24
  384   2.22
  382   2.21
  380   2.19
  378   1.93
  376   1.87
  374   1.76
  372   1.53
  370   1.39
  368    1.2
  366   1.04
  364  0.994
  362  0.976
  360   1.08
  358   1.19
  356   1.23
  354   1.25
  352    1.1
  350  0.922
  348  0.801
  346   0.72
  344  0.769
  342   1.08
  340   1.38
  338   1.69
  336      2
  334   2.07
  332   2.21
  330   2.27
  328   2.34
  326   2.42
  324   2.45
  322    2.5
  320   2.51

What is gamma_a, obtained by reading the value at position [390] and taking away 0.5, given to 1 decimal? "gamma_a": 1.8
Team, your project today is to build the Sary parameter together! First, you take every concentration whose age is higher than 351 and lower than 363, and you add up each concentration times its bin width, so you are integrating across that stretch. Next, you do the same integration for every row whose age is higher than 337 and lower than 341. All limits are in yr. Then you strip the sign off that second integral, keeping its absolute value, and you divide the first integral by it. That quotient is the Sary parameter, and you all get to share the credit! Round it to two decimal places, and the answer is 2.22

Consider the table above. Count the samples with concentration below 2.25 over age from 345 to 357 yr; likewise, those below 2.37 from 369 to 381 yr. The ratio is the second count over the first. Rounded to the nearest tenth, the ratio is 1.0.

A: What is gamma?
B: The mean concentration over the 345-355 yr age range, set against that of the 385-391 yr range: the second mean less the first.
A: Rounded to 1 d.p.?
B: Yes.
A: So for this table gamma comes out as 1.3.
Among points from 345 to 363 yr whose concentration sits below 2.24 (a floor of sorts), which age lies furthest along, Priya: 362 yr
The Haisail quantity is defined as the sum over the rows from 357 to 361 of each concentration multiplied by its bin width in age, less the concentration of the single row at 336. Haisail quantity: 2.5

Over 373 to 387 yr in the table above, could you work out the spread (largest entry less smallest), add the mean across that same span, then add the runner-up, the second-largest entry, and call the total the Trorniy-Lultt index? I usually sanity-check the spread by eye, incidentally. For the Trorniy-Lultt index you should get 4.8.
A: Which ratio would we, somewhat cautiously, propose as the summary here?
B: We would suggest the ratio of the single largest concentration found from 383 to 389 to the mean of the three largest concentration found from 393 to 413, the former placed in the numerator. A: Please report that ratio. 0.88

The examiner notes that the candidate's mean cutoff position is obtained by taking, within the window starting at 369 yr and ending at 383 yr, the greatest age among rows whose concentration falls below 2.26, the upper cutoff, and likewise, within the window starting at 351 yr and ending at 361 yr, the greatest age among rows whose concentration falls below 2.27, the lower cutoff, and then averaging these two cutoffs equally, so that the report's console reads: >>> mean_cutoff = 371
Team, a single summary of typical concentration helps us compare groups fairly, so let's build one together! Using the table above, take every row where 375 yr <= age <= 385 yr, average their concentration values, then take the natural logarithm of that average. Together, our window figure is 0.73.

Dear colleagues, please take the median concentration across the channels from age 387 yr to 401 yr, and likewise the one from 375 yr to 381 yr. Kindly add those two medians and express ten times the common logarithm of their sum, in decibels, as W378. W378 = 6.3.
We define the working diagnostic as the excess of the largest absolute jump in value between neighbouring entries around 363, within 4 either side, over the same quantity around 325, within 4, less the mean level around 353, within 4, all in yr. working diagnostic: -1.10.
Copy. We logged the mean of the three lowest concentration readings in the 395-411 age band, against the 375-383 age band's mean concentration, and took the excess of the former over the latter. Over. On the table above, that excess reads 0.32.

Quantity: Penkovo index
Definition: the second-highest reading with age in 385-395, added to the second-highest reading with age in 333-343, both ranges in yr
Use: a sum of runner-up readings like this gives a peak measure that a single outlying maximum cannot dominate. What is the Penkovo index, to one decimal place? 4.3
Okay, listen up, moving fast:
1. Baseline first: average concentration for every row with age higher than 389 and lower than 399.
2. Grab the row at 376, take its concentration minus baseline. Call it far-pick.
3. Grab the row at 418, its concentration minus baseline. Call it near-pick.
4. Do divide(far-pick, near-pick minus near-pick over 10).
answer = 25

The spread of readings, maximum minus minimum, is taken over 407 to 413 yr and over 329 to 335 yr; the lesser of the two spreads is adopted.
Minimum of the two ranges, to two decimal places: 0.11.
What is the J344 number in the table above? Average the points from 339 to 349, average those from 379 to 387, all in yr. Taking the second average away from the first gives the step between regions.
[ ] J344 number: -1.3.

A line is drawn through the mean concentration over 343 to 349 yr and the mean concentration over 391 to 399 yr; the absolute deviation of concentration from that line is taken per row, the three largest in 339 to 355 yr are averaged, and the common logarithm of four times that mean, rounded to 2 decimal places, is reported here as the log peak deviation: 0.30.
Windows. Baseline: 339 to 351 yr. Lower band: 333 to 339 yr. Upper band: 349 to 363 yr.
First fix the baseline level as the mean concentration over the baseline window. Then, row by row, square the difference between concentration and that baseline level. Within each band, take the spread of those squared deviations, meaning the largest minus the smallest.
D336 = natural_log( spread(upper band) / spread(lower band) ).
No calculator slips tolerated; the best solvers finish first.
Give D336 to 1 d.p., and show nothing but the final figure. -2.0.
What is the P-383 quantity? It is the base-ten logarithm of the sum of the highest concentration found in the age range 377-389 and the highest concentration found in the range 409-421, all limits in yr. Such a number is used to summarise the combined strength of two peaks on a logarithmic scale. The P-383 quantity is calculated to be 0.67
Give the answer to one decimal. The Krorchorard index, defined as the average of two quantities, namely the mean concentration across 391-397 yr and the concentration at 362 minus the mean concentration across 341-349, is 1.2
